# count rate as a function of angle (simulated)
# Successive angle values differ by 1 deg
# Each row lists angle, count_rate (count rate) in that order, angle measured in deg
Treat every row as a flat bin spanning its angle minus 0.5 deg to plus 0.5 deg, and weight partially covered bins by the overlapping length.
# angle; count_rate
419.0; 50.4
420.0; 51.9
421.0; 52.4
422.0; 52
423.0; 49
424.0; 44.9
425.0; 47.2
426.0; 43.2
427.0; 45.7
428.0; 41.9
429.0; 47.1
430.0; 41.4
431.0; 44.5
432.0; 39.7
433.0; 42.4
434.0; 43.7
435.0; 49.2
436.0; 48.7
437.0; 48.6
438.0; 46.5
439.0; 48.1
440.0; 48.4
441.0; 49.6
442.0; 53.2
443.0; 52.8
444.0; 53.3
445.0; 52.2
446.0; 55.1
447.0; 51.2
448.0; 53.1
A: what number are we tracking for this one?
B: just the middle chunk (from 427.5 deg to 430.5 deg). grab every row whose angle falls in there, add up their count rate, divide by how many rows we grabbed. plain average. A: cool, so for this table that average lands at 43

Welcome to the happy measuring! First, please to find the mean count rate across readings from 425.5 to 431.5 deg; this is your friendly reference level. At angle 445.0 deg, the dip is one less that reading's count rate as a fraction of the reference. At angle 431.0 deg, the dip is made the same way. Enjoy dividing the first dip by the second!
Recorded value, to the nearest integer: 15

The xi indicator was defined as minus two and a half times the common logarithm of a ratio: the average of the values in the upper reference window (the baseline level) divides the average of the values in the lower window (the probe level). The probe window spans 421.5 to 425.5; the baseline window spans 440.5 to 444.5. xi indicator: 0.09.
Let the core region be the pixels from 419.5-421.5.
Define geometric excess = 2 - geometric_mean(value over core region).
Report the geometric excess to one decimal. -50.1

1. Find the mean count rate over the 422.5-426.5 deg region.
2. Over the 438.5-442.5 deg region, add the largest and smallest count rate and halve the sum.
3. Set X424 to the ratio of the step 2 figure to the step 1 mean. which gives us 1.10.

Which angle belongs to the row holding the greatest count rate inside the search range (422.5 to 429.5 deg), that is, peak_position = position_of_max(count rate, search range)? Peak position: 423.0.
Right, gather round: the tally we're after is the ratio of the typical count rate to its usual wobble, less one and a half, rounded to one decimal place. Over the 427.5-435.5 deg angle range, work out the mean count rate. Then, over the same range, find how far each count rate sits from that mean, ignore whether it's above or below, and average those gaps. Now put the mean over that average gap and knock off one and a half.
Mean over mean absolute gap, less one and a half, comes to 16.7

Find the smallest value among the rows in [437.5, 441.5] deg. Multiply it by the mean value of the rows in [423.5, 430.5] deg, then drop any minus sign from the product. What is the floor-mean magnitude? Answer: 2069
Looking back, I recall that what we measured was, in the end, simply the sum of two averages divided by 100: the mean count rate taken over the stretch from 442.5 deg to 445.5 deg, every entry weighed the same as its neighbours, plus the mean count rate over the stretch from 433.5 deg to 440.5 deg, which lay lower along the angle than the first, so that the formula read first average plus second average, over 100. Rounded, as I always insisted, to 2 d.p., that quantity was 1.00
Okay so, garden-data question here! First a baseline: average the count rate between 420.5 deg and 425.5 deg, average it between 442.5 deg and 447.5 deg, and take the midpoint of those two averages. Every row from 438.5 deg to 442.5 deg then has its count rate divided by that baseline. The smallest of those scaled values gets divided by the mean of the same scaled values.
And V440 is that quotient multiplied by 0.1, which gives 0.097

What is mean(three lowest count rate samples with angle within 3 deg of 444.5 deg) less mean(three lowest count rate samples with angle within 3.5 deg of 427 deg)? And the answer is 10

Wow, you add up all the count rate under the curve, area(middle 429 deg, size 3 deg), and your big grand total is 130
